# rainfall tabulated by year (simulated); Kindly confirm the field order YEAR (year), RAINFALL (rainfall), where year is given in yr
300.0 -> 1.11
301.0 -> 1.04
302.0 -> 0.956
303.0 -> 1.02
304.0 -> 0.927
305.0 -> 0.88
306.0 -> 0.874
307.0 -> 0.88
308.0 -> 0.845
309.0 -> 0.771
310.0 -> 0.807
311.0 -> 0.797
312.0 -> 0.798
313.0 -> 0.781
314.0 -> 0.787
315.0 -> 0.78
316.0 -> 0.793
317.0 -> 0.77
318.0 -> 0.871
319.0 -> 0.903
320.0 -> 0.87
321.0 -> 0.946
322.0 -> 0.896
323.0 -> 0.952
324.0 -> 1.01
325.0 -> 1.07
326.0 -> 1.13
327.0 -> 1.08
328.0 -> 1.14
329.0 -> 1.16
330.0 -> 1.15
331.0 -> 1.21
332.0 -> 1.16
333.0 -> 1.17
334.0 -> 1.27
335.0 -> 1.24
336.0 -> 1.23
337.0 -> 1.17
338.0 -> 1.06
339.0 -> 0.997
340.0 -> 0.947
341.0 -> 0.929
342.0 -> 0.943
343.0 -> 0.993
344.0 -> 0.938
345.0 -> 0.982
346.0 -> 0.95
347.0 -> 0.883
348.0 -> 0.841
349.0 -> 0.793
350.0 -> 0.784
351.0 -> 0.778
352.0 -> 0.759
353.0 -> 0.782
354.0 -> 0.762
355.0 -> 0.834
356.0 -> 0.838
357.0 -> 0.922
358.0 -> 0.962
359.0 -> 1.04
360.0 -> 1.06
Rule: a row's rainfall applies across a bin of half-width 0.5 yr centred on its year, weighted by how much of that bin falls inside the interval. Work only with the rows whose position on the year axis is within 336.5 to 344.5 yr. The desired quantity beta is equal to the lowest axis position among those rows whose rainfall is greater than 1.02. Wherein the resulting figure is 337.0 yr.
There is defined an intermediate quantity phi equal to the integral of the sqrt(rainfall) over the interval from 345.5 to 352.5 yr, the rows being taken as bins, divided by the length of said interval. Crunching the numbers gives 0.91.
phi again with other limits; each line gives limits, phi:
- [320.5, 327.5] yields 1.01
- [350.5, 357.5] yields 0.90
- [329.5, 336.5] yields 1.10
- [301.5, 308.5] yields 0.95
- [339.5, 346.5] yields 0.98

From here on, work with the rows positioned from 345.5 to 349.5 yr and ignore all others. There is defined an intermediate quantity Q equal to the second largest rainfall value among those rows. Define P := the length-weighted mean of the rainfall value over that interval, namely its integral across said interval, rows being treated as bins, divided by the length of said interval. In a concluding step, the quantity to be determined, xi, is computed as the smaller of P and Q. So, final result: 0.87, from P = 0.87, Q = 0.883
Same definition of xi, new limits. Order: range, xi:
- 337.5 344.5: 0.97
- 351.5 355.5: 0.78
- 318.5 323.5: 0.91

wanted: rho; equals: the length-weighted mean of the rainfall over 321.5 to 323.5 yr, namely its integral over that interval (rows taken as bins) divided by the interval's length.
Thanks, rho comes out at 0.92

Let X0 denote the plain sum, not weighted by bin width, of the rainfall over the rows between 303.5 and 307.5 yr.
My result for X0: 3.6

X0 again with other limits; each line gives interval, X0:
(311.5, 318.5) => 5.6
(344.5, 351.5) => 6.0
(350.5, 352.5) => 1.5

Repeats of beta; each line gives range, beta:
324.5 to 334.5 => 325.0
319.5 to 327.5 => 325.0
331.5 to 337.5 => 332.0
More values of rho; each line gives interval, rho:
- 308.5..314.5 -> 0.79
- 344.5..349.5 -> 0.89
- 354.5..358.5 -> 0.89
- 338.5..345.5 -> 0.96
